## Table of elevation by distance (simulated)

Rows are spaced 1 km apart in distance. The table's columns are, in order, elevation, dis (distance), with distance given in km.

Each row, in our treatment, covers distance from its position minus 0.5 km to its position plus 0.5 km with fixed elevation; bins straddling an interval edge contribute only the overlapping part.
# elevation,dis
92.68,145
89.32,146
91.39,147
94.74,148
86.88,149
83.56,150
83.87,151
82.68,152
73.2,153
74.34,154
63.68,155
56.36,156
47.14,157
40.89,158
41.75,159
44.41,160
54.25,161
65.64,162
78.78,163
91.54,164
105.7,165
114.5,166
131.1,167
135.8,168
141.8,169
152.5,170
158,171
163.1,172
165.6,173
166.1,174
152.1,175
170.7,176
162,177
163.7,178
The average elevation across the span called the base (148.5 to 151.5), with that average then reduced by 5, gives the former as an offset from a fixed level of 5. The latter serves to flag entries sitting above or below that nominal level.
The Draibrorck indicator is 80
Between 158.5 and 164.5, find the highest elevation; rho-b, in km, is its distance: 164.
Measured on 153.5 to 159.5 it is 154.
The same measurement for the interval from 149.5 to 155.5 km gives 151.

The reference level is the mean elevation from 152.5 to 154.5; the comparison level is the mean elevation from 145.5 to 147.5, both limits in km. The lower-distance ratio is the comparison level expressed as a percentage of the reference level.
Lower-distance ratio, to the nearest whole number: 122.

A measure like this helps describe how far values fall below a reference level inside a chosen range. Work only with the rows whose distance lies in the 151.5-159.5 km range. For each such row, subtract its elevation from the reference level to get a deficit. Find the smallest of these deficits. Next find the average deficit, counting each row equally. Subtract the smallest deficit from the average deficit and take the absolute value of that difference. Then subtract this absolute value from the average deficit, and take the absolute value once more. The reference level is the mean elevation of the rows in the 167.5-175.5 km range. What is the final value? 72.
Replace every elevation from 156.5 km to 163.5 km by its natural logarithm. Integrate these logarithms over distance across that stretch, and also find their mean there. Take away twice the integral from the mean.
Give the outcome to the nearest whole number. -51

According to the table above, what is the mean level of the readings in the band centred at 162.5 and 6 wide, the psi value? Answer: 73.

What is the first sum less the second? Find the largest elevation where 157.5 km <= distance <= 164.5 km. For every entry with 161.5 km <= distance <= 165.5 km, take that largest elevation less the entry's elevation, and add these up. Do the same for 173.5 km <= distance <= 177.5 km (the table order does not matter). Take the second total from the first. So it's 309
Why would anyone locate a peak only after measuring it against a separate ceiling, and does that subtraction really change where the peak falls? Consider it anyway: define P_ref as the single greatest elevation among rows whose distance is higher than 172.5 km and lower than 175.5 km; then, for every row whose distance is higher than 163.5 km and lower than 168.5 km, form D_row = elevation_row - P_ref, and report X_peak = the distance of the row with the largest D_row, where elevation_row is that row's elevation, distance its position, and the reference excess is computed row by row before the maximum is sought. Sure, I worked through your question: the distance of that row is 168 km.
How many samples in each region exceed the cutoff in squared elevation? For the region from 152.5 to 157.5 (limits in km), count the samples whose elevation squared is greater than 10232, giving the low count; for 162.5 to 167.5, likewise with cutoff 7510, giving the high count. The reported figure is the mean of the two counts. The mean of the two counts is 2.0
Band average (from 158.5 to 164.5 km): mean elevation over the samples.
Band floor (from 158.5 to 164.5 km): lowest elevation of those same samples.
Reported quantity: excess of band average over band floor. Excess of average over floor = 21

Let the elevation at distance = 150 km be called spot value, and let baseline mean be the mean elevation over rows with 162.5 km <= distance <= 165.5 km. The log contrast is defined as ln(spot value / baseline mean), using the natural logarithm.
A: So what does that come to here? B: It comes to -0.10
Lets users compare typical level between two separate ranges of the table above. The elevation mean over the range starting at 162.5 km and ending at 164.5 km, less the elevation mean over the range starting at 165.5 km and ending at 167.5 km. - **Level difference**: -38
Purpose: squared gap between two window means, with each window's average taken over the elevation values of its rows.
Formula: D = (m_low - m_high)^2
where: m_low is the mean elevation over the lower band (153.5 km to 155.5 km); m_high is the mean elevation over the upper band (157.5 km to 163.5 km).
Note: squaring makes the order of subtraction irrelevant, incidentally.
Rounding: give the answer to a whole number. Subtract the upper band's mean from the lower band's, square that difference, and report 217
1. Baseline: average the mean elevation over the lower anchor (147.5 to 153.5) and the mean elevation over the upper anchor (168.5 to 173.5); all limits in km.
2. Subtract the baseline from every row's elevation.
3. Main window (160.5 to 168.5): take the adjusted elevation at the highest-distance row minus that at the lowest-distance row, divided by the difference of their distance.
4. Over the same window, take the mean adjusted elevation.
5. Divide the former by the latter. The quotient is -0.51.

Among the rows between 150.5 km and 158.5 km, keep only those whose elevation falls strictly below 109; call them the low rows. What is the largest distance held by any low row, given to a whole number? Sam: 158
